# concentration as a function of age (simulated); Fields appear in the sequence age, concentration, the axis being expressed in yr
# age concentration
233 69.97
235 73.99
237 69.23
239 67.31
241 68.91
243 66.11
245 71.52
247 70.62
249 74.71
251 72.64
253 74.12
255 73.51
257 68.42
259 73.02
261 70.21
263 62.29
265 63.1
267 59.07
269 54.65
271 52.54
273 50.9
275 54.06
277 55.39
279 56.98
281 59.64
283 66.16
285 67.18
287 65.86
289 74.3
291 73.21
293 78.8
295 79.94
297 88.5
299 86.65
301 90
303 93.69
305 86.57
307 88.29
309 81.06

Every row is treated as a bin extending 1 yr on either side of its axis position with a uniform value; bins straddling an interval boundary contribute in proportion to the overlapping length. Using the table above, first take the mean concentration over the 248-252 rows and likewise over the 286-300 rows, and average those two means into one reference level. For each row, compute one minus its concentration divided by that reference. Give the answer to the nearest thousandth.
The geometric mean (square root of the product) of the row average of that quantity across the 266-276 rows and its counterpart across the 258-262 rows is 0.127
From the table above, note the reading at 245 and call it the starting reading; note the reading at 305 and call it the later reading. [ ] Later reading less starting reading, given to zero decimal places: 15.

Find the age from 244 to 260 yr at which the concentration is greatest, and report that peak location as 249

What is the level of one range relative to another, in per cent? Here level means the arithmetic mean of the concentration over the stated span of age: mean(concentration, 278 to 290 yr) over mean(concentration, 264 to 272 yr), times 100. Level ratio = 113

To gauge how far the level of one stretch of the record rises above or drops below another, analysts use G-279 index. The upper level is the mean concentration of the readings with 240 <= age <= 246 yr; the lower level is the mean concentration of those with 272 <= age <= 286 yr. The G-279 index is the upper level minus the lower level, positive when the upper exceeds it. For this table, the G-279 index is 10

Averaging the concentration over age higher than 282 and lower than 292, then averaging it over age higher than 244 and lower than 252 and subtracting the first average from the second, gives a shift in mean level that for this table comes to 3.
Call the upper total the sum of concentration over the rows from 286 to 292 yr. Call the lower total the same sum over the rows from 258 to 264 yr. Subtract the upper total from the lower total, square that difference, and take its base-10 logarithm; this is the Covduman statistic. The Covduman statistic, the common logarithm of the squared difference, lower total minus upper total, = 1.8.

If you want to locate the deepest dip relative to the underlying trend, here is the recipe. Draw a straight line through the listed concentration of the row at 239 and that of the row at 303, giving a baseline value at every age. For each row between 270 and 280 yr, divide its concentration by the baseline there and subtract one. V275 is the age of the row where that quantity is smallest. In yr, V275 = 273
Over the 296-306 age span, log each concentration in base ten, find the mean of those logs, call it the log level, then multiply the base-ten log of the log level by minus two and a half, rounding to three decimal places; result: -0.725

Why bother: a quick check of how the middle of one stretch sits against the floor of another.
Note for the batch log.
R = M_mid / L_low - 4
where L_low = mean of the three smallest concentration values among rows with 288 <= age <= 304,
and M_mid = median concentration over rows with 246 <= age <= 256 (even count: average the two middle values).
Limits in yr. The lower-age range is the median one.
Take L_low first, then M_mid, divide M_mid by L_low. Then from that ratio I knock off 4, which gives -3.03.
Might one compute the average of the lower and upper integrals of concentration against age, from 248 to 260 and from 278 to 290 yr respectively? 827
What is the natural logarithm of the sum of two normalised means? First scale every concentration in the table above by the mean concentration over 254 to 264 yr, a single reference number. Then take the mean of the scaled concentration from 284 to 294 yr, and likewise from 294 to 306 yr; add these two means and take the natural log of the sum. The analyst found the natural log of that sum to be 0.83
